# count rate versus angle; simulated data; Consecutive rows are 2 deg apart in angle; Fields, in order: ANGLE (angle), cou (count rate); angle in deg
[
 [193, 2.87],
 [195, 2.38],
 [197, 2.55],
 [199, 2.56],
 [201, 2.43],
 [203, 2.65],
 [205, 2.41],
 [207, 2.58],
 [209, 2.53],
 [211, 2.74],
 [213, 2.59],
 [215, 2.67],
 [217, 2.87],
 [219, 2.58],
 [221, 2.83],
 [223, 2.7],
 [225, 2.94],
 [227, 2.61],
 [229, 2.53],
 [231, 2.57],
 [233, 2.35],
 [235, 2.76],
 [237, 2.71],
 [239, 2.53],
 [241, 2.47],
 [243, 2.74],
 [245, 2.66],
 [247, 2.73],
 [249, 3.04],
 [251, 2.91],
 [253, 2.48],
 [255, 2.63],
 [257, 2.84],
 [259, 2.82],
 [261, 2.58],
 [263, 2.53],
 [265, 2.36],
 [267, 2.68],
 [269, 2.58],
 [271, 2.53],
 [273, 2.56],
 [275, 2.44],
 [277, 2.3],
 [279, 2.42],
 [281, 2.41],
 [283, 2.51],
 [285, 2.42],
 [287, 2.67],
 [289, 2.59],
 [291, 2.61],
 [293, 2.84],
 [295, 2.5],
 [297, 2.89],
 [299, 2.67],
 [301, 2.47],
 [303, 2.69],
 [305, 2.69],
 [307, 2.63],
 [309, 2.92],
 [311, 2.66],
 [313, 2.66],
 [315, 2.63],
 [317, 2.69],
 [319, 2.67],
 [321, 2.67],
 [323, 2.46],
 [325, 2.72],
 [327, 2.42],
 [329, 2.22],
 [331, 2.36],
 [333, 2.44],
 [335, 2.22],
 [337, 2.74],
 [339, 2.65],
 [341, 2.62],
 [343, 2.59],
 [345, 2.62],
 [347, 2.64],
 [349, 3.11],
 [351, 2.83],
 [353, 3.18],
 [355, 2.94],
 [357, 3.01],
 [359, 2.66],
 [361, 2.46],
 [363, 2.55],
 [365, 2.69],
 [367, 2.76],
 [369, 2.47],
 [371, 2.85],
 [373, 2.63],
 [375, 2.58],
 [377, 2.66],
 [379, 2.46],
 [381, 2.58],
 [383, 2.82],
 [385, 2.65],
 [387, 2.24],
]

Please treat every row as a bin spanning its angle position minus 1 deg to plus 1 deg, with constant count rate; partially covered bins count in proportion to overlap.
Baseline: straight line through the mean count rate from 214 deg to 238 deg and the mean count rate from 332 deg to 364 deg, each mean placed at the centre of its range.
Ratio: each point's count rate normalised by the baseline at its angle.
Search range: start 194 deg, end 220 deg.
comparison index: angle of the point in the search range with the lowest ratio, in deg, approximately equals 195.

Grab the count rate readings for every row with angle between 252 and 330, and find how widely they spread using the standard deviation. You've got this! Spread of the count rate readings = 0.16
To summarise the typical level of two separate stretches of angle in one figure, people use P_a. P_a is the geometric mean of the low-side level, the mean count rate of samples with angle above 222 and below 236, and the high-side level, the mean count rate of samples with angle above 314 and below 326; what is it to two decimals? 2.64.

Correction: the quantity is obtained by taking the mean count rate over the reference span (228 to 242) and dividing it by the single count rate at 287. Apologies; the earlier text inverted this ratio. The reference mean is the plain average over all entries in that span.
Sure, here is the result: 0.96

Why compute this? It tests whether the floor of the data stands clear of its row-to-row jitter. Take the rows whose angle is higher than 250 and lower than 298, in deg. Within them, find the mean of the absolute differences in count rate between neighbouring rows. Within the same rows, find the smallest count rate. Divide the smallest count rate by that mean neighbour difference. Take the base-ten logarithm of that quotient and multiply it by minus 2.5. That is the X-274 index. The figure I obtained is -2.90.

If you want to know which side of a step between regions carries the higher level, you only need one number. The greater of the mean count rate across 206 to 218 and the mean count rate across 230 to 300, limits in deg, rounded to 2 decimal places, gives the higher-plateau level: 2.66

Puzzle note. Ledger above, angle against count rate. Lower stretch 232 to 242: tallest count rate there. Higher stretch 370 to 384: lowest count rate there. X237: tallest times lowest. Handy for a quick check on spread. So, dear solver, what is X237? 6.79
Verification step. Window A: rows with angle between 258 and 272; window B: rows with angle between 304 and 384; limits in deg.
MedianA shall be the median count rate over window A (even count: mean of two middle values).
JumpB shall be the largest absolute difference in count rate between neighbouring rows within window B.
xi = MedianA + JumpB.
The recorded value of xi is 3.10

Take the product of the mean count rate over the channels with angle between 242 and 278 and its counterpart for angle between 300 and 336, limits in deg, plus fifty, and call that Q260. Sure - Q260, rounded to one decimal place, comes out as 56.8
